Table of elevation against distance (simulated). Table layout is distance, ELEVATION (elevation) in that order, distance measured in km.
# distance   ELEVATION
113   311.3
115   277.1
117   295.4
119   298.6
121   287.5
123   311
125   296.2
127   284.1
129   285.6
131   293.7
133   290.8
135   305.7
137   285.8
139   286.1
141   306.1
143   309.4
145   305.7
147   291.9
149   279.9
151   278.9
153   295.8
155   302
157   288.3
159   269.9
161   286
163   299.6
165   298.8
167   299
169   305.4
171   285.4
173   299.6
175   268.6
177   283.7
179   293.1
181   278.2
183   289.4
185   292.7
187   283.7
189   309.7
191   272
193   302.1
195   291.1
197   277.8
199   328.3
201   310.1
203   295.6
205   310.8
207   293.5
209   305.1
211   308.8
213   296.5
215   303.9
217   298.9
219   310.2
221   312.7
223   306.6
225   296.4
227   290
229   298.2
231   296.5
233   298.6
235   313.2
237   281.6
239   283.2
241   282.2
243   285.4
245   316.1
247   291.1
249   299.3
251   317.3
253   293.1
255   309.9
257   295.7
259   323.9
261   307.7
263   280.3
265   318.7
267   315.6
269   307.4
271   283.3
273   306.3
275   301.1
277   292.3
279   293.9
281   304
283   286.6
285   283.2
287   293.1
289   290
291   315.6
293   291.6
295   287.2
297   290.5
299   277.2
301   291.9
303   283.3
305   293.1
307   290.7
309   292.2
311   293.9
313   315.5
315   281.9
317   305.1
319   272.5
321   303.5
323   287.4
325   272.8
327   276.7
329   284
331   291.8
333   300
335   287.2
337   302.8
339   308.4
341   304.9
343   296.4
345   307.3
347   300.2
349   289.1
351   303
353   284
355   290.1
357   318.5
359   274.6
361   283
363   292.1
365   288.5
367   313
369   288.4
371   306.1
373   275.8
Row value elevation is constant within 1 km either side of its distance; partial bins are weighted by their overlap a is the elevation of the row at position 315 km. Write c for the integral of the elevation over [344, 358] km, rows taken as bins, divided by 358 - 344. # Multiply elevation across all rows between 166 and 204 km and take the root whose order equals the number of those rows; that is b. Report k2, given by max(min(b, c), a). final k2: 293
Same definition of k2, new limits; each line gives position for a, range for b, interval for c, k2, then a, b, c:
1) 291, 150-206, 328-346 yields 316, 315.6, 292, 298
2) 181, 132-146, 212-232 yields 298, 278.2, 298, 301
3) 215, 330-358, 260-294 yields 304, 303.9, 299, 298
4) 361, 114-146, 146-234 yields 295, 283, 295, 295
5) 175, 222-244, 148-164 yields 288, 268.6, 294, 288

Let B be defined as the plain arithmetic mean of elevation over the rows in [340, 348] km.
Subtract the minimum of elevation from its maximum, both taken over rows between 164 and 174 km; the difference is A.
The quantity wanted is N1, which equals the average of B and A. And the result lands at 161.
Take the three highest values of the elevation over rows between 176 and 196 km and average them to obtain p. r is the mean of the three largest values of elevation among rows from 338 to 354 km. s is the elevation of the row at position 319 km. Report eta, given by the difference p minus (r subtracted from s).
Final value 336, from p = 302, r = 307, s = 272.5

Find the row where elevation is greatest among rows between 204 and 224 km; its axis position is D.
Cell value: 221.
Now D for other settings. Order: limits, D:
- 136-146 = 143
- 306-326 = 313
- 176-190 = 189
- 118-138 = 123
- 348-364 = 357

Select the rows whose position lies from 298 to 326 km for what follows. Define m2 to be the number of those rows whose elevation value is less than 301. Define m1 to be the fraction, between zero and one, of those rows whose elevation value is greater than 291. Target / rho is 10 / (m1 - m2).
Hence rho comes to -0.95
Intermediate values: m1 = 0.50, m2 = 11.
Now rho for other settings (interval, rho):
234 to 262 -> -1.37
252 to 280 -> -1.94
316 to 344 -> -1.19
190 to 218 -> -1.63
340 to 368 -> -1.19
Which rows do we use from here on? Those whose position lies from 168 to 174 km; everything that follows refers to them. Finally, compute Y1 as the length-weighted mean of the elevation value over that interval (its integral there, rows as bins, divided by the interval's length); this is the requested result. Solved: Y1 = 297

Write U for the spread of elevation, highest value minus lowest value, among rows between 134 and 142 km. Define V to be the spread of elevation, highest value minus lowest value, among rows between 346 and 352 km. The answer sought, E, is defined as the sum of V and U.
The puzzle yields 34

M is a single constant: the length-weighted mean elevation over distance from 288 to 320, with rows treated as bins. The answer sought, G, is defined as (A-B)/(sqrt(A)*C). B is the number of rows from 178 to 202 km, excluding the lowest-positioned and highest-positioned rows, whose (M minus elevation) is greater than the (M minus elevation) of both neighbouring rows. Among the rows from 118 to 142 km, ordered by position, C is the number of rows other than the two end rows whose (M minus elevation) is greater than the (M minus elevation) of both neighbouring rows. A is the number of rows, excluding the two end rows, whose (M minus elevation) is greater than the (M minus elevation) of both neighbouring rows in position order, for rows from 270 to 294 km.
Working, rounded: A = 3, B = 4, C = 4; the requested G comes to -0.1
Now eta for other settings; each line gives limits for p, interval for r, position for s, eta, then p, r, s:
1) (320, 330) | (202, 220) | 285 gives 318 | 292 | 310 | 283.2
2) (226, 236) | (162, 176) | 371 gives 299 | 303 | 302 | 306.1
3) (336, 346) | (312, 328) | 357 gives 296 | 307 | 308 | 318.5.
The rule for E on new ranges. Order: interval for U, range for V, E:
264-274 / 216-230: 58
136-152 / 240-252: 66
